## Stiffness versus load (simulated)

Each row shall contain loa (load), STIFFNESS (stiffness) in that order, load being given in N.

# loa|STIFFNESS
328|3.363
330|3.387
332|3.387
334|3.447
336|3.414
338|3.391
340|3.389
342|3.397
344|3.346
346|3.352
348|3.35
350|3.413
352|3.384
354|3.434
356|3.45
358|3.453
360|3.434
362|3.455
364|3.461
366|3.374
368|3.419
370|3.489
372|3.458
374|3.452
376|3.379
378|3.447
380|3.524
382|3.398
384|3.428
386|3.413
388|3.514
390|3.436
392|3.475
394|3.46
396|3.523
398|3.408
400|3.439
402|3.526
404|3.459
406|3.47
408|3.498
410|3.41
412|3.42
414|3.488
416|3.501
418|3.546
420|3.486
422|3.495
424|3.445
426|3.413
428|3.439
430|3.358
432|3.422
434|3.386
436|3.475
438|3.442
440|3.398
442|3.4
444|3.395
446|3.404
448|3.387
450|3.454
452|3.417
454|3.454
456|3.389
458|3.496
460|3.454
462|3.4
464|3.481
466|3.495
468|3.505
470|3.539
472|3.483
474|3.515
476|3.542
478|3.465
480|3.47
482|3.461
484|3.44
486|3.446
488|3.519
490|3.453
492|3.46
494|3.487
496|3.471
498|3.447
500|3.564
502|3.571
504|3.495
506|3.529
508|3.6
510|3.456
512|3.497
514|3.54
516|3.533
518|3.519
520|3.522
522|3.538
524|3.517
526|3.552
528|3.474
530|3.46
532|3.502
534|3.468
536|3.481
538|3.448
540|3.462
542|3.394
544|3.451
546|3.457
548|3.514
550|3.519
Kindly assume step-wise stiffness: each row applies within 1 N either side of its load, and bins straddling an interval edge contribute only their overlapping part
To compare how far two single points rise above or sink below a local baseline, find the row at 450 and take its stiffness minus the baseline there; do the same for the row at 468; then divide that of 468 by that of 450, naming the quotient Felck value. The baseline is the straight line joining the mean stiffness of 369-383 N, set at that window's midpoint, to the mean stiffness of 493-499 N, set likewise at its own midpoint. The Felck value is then -5.7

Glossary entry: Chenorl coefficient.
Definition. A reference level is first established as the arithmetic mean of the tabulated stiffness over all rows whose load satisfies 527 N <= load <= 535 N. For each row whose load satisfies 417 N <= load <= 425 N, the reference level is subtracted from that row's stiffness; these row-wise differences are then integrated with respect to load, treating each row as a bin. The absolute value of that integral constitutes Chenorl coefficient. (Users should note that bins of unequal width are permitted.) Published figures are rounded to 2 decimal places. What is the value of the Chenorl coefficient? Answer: 0.14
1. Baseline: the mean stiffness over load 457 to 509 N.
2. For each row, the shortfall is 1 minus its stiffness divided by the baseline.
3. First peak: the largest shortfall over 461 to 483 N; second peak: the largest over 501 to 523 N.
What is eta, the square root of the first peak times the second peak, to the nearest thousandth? 0.016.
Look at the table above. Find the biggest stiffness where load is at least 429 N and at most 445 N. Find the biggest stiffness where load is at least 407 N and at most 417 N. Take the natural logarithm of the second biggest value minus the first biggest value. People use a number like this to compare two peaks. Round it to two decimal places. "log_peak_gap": -3.65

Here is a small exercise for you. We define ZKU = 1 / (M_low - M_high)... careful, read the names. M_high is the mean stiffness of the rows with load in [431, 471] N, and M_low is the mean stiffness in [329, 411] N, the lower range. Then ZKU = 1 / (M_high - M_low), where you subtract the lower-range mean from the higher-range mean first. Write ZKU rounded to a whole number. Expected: 145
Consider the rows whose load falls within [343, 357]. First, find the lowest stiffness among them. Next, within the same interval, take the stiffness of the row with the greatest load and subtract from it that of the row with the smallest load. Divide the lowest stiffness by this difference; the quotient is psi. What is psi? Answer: 32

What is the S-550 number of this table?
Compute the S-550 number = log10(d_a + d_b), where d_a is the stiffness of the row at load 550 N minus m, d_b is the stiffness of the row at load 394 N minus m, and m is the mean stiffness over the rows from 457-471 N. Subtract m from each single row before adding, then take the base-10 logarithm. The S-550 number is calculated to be -1.79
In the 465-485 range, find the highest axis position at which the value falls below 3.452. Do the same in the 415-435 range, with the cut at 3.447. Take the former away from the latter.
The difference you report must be -50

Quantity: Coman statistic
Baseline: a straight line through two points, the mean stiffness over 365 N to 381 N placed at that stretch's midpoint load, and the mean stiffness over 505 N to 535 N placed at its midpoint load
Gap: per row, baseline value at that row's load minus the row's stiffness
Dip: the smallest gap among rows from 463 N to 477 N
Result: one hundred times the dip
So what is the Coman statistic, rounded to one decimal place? -4.9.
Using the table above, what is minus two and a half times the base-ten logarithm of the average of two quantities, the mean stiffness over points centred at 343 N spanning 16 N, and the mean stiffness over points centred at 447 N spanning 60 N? -1.33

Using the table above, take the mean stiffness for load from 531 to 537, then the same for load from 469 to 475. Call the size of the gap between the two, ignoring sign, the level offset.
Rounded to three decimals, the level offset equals 0.029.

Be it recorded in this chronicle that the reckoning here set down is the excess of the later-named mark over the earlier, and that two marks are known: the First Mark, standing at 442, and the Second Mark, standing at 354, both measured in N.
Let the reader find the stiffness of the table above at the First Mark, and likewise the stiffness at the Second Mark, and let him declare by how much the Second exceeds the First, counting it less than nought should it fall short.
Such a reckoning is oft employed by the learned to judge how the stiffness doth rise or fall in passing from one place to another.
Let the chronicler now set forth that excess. 0.034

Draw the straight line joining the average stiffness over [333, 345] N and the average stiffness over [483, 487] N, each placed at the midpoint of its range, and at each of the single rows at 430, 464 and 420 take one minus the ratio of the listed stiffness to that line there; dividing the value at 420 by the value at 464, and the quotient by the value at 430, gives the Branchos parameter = 72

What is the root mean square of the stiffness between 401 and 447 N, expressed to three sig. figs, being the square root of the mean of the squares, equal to 3.45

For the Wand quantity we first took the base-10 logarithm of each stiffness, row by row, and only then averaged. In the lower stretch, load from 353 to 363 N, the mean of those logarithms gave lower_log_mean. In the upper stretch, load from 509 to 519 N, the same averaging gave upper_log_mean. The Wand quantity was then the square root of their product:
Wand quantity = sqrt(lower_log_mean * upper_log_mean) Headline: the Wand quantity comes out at 0.541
